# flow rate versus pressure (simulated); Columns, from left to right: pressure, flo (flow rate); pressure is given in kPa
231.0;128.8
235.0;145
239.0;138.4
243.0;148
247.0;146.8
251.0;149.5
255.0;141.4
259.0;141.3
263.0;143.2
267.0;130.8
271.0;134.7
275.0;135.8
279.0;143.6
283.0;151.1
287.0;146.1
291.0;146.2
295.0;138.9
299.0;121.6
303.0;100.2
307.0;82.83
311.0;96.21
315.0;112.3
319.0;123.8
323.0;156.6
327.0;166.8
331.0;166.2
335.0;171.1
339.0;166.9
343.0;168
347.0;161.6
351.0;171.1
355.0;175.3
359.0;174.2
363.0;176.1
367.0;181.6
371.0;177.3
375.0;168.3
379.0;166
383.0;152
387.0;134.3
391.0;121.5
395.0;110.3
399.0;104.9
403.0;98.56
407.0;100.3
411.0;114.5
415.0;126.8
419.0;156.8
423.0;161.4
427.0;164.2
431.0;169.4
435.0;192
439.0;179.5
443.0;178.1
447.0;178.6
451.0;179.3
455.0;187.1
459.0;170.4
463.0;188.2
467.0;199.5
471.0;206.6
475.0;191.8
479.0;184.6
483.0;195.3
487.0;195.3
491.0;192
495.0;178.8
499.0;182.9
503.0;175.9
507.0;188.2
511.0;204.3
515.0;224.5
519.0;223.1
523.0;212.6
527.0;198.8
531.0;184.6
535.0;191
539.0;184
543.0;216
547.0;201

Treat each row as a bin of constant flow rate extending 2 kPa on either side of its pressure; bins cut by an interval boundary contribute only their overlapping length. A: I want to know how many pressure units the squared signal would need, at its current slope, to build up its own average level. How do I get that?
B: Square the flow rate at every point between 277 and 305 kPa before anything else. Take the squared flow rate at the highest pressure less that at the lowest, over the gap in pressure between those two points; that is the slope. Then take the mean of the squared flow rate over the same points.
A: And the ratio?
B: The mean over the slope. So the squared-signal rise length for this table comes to -42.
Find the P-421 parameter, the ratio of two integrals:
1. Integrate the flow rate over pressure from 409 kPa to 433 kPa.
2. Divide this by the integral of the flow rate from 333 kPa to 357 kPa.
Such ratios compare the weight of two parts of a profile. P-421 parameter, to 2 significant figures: 0.88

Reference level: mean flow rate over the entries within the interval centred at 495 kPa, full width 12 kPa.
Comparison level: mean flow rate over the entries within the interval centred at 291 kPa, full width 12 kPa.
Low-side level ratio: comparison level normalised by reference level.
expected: 0.78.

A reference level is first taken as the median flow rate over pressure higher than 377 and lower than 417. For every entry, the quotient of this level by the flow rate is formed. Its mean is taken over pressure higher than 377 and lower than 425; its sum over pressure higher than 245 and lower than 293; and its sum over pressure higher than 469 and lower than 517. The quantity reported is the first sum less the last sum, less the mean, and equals 1.65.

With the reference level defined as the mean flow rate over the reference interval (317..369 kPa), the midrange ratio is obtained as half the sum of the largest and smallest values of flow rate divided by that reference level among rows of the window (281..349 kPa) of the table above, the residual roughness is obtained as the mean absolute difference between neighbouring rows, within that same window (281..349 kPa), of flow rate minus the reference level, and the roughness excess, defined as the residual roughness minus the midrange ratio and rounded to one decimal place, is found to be 9.8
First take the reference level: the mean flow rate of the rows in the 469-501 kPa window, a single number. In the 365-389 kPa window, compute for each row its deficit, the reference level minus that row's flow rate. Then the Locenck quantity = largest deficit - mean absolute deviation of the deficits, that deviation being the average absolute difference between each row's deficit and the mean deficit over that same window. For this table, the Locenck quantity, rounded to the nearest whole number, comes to 43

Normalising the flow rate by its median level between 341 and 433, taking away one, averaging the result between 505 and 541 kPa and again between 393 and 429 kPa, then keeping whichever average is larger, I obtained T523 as 0.25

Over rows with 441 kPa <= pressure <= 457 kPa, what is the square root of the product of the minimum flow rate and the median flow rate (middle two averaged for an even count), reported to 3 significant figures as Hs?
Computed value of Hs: 179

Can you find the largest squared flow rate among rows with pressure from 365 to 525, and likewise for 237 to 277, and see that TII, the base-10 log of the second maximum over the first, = -0.4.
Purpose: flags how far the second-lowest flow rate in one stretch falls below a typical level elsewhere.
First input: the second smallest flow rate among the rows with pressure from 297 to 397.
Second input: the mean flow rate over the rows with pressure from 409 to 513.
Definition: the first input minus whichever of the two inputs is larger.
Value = -82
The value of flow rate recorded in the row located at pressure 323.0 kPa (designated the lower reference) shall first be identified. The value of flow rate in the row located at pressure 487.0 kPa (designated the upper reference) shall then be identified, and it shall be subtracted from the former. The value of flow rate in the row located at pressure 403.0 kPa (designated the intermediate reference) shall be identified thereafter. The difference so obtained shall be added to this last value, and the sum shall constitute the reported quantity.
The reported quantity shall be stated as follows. 60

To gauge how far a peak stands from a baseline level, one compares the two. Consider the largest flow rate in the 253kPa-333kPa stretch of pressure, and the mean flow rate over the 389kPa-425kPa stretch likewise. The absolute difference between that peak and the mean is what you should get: 45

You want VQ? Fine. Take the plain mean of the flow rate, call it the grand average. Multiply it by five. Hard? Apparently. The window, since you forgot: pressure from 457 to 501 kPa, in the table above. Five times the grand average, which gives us 948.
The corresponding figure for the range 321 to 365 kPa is 843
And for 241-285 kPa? 712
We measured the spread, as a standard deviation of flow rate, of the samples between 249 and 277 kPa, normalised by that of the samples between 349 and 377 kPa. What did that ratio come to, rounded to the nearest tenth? 1.5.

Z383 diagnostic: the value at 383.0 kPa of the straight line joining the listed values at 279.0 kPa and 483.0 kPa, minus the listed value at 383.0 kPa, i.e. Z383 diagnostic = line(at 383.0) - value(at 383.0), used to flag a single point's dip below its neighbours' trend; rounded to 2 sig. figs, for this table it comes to 18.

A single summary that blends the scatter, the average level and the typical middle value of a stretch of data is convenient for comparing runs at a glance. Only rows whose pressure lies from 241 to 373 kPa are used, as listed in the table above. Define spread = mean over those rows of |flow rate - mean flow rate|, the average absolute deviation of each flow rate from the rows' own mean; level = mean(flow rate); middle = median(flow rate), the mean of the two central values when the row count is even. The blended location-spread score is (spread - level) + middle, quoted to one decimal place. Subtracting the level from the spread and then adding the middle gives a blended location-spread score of 18.8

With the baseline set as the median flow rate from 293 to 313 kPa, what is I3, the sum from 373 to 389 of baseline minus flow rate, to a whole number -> -220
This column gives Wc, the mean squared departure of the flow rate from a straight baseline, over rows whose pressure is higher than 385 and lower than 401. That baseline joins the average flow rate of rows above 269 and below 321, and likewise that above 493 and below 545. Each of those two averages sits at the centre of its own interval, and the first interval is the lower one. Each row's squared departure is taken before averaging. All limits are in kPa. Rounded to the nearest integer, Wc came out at 1700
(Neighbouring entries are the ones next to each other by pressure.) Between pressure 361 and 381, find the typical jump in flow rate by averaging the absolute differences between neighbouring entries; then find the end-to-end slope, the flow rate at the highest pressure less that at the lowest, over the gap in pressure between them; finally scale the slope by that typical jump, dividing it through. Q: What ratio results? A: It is -0.12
